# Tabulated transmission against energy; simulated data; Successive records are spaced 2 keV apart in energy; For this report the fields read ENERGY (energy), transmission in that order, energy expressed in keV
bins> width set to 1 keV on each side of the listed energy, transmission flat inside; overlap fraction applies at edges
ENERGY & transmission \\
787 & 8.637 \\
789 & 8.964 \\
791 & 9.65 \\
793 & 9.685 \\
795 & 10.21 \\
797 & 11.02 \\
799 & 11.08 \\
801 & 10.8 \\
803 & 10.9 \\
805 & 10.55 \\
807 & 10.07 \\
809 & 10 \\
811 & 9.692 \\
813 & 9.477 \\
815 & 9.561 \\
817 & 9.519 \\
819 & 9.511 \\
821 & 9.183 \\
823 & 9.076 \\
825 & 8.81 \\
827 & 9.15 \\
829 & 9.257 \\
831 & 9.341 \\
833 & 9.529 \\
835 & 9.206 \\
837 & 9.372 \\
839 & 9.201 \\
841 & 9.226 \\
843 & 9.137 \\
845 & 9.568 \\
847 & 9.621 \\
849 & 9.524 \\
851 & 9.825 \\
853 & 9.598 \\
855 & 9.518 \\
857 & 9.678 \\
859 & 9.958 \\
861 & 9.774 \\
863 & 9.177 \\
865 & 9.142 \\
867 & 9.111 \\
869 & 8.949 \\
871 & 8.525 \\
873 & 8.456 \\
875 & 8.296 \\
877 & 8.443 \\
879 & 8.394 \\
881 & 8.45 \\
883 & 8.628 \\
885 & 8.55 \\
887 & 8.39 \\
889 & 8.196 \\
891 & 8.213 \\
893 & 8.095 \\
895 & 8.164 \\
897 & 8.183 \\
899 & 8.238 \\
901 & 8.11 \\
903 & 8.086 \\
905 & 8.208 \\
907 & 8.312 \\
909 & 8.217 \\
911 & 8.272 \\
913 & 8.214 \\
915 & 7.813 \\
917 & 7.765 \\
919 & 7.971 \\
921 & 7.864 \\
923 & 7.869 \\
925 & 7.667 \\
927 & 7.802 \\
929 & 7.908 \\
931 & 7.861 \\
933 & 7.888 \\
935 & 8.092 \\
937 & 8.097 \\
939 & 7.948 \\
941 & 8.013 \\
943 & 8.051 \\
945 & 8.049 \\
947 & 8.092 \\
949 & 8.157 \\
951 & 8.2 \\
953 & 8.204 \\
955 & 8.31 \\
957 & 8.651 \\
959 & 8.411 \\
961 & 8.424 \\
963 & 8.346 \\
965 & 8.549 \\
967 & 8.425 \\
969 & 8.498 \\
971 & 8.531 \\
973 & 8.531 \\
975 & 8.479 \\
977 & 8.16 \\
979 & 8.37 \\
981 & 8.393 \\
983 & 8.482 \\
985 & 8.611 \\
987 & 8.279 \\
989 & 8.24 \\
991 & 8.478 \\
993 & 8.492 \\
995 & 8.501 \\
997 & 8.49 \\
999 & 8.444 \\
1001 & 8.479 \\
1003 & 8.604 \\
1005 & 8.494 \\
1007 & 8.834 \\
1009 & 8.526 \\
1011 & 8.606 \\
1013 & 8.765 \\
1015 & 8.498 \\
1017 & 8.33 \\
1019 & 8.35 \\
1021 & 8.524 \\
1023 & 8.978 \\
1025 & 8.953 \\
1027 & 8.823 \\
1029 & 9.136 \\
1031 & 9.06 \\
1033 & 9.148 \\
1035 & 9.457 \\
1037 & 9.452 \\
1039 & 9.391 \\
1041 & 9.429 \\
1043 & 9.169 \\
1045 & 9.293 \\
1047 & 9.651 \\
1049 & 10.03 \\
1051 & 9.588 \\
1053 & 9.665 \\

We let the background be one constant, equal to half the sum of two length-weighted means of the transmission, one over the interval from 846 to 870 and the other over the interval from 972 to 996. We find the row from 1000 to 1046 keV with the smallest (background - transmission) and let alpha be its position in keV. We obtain 1035 keV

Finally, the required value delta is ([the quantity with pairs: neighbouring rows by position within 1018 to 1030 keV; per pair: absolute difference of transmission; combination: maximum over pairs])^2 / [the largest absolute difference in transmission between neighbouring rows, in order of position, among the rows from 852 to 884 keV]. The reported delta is 0.35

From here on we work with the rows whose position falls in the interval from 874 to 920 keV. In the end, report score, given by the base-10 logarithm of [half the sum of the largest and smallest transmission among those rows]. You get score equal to 0.914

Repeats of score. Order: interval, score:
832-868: 0.979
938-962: 0.919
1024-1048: 0.966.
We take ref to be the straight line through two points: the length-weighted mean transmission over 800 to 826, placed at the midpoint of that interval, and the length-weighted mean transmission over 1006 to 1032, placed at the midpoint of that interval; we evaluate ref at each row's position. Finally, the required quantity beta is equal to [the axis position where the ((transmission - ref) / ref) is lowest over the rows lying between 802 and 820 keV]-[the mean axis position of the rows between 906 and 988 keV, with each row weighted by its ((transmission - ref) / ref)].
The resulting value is -126.3 keV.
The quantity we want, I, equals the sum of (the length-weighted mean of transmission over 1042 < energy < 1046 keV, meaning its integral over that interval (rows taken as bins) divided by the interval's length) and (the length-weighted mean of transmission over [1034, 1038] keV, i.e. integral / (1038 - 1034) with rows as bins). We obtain 18.7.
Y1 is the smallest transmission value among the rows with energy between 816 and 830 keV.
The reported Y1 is 8.81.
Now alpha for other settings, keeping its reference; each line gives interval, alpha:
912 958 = 957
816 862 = 859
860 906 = 861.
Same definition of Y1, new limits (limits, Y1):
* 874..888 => 8.296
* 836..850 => 9.137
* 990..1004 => 8.444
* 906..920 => 7.765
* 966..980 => 8.16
